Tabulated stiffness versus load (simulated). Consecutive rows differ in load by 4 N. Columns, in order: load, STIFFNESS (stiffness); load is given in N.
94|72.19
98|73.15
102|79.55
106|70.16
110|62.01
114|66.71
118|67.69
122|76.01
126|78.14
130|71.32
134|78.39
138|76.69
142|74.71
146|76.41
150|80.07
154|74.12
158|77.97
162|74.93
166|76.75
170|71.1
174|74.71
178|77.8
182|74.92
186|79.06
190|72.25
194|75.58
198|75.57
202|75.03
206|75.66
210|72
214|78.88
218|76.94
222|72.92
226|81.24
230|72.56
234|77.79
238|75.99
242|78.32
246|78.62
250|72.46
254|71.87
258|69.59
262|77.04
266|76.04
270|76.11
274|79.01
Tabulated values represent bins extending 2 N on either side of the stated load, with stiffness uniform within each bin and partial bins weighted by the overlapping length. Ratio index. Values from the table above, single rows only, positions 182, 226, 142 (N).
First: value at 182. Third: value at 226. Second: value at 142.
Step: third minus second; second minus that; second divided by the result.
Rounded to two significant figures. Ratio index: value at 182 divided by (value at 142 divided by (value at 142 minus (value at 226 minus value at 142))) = 68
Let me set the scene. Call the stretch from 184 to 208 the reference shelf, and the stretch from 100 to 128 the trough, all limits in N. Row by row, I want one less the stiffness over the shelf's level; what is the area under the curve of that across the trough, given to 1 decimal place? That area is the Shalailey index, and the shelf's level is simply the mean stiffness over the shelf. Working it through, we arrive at 1.5 N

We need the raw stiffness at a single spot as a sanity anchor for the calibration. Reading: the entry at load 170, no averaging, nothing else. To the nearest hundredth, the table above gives 71.10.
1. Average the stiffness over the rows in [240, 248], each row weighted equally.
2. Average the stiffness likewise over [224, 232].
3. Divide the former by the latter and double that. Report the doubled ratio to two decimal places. 2.04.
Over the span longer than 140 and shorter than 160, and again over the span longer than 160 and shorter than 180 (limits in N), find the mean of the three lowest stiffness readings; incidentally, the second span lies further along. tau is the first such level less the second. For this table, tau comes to 1.5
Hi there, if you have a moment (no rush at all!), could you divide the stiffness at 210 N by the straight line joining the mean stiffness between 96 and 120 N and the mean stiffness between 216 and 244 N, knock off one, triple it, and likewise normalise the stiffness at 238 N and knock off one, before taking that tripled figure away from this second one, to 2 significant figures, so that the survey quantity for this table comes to 0.12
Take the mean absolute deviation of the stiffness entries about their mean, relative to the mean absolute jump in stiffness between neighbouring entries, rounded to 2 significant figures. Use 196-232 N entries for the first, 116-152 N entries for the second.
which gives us 0.54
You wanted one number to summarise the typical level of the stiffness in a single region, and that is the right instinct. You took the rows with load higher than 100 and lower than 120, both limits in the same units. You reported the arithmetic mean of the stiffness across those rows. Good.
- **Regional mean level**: 69.2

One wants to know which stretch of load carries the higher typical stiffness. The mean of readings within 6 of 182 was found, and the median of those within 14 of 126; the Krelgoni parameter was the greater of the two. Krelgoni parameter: 77.3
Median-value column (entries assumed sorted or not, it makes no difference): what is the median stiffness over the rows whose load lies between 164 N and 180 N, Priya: 75.7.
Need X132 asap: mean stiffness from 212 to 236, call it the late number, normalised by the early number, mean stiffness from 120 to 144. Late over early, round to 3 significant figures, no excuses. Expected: 1.01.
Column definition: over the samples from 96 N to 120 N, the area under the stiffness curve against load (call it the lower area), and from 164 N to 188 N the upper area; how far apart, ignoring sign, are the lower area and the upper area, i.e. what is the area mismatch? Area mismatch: 140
